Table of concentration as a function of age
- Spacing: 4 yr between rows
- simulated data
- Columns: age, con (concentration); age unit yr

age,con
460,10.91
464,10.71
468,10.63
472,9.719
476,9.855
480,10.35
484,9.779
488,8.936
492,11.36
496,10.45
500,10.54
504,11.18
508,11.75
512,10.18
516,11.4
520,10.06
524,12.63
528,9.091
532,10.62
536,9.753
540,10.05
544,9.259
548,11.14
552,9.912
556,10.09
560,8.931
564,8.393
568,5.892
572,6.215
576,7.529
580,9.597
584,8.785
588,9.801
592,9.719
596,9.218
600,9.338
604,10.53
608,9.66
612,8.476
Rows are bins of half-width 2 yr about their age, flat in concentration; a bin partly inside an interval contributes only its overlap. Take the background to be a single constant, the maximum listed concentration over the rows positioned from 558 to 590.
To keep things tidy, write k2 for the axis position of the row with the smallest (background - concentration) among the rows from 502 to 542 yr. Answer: 524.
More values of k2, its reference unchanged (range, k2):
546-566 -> 548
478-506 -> 492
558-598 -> 588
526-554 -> 548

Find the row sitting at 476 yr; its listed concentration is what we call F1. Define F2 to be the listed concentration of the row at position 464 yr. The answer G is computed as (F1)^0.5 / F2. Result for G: 0.293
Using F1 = 9.855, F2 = 10.71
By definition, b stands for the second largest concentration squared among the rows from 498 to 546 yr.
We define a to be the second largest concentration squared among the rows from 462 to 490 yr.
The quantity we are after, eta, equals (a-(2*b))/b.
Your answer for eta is -1.2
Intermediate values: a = 113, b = 138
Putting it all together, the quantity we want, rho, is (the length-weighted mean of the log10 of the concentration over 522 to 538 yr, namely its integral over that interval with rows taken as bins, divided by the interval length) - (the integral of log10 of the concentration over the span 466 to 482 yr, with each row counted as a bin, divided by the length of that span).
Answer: 0.01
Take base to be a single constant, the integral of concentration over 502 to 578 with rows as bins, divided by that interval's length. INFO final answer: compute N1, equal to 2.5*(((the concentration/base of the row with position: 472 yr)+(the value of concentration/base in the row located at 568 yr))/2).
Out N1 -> 2.0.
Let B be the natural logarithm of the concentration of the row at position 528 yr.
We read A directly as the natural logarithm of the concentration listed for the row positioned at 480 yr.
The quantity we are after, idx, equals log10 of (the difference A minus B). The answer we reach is -0.89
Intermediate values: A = 2.34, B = 2.21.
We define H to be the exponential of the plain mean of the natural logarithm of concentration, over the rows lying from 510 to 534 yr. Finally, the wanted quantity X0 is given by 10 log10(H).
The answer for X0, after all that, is 10.3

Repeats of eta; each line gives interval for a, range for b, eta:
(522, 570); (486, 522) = -1.0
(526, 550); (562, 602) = -0.8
